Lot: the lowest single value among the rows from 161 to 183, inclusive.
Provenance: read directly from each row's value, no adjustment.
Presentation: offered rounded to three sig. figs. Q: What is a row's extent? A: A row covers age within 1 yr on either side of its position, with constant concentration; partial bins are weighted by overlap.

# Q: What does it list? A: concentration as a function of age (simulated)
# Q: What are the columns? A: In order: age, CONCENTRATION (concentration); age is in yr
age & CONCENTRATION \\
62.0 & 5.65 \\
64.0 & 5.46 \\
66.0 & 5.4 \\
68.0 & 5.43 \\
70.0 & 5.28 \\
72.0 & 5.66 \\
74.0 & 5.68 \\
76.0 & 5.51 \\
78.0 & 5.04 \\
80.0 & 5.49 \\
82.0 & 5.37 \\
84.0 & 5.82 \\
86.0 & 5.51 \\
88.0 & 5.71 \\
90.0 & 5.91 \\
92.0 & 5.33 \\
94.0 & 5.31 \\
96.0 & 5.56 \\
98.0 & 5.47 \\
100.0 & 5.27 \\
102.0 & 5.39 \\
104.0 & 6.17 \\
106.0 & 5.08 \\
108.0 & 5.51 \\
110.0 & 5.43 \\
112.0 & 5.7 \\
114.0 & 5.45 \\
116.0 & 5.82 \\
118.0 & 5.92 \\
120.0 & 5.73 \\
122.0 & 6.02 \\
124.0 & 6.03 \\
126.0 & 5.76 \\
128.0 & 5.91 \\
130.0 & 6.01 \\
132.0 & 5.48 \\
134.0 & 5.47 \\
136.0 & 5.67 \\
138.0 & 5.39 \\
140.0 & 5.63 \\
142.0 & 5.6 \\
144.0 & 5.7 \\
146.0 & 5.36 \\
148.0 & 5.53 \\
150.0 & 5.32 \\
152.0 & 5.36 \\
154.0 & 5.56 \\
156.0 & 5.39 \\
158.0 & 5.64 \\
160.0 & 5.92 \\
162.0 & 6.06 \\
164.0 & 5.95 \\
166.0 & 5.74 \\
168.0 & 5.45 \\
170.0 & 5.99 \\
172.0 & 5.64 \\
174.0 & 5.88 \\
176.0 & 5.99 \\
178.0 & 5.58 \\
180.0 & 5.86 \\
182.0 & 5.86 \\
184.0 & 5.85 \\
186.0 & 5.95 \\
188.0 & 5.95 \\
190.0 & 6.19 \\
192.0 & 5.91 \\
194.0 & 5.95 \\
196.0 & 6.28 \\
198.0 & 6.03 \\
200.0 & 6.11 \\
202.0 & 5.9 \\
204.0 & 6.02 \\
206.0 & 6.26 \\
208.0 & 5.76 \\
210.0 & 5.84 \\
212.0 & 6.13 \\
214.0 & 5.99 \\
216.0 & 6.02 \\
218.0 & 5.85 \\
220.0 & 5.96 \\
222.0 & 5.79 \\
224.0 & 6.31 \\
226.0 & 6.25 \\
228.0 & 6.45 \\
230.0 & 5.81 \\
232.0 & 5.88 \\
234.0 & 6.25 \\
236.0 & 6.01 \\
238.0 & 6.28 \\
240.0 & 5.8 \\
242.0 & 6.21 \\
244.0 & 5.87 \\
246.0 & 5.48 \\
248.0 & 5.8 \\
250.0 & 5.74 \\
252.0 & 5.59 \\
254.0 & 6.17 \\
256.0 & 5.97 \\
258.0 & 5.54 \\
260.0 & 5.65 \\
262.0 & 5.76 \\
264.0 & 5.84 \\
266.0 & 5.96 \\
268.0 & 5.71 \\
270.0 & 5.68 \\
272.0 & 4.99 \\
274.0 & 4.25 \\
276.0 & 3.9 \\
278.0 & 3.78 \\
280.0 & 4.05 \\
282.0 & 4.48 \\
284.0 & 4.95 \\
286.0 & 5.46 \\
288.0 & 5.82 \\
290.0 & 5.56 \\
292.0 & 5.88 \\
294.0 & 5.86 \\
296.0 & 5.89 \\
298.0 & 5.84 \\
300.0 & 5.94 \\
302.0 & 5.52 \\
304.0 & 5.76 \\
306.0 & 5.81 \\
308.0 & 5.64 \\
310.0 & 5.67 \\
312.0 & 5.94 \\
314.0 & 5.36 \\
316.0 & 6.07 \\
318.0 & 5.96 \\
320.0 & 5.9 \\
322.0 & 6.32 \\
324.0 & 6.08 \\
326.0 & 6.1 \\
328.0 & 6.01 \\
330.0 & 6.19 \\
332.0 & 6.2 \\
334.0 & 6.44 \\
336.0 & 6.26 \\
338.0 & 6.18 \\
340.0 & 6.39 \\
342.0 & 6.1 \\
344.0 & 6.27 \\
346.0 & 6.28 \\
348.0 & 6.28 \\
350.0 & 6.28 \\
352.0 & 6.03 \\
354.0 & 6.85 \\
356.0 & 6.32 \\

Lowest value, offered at 5.45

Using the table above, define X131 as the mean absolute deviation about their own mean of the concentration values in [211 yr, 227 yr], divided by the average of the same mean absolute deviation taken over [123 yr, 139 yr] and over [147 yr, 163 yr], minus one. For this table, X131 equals -0.31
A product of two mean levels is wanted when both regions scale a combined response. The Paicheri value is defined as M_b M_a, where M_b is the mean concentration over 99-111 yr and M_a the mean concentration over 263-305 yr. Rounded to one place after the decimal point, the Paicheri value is 29.0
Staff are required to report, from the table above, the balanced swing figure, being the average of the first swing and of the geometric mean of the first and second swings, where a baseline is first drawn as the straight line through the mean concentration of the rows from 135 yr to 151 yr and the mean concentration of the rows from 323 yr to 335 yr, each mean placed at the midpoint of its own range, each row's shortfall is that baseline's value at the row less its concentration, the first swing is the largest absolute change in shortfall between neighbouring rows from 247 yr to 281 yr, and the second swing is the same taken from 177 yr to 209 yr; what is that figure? 0.68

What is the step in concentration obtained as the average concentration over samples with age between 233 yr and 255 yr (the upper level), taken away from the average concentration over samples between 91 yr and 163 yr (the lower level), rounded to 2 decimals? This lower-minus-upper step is -0.32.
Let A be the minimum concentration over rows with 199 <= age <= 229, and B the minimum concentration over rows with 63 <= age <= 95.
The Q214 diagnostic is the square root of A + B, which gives 3.29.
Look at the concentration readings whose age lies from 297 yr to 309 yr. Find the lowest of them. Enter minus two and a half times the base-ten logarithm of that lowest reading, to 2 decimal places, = -1.85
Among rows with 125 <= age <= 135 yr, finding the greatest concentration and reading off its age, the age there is 130.0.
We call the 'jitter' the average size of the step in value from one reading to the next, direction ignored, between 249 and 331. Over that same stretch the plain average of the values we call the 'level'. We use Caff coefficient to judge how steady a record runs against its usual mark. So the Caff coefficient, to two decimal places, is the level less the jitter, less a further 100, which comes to -94.68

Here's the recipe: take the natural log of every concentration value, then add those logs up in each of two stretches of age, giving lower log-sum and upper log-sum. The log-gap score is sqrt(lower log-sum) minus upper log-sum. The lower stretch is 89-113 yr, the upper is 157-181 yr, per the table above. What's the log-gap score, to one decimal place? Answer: -16.6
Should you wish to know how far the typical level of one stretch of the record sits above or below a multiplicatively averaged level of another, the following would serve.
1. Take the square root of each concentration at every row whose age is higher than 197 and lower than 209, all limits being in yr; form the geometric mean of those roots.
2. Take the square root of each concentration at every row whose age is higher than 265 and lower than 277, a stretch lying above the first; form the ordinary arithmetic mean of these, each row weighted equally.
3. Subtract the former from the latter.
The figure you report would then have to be -0.204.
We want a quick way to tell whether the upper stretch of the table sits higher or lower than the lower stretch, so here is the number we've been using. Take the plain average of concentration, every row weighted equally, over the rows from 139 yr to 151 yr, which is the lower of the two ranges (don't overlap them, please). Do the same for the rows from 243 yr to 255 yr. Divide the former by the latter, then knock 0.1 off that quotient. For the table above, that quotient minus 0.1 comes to 0.86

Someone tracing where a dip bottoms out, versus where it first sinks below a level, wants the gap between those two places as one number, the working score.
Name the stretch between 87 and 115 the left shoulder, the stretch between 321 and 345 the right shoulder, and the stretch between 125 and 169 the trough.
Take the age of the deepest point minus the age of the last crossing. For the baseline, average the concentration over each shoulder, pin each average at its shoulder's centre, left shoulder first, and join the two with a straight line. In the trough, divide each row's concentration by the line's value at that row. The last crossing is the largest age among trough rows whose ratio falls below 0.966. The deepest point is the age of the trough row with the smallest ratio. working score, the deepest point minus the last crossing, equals -18 yr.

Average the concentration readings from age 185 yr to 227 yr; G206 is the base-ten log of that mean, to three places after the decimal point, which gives 0.780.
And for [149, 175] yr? 0.755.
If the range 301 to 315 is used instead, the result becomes 0.754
